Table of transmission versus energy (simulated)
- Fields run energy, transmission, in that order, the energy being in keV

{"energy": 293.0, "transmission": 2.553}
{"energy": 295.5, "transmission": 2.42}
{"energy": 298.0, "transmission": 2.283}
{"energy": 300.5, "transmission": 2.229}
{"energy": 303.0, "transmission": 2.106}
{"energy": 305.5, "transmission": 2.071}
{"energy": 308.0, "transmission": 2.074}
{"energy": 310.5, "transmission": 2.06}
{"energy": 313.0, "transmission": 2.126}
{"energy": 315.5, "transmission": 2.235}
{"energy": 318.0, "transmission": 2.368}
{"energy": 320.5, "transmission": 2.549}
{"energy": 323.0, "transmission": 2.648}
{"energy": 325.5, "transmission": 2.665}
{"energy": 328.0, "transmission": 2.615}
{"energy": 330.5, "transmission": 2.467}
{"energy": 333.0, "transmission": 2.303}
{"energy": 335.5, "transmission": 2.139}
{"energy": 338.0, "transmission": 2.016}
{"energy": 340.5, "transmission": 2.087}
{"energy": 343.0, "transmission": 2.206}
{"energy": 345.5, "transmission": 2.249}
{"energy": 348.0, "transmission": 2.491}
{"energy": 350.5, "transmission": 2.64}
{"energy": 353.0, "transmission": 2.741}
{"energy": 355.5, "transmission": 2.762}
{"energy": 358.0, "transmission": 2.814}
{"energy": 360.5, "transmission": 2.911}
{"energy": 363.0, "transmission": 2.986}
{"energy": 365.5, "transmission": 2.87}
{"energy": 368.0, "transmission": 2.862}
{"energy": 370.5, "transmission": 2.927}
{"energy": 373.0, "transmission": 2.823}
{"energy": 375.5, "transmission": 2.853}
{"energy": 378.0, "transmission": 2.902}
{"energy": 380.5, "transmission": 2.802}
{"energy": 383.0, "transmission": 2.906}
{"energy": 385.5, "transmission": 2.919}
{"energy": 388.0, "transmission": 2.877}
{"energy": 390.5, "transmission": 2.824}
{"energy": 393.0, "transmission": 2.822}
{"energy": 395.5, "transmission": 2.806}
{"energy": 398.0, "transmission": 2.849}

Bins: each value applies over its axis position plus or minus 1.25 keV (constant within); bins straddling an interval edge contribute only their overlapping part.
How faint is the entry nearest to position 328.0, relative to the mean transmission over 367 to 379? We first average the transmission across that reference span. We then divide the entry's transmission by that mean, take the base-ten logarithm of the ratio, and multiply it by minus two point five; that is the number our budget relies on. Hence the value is 0.10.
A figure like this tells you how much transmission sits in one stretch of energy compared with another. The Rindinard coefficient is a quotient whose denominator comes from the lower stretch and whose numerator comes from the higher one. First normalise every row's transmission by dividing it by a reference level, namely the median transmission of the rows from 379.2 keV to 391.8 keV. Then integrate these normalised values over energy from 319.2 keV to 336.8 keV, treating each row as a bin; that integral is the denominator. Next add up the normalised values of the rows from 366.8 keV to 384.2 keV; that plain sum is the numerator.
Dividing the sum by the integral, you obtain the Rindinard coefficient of 0.46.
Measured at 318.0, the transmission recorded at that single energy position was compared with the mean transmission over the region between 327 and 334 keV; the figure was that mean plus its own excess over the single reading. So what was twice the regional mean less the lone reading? 2.6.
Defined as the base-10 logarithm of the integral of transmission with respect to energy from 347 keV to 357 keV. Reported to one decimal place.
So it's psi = 1.4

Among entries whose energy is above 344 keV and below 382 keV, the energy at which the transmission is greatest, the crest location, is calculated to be 363.0 keV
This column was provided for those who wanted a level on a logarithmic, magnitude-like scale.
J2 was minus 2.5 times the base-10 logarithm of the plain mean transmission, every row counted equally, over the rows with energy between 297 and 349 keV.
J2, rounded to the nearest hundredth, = -0.90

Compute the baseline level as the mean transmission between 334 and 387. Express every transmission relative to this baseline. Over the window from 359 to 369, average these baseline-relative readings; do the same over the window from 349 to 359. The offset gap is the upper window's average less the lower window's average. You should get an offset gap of 0.17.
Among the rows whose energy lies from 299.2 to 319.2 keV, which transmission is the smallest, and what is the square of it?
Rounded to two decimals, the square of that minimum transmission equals 4.24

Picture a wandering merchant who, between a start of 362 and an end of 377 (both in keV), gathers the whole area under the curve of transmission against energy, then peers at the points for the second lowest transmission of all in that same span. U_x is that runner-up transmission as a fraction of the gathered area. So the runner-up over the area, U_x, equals 0.0659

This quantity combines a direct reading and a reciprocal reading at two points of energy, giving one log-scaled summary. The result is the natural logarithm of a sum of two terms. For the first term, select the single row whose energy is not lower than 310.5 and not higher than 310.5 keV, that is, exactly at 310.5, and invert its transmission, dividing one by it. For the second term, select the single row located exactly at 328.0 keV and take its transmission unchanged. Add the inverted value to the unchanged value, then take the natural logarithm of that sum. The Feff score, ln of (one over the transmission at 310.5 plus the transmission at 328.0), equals 1.13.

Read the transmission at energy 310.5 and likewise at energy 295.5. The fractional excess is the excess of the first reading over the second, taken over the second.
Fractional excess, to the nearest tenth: -0.1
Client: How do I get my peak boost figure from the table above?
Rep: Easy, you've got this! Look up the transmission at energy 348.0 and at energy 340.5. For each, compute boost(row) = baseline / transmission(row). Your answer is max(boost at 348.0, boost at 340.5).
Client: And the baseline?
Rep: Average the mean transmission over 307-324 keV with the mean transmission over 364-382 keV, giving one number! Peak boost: 1.24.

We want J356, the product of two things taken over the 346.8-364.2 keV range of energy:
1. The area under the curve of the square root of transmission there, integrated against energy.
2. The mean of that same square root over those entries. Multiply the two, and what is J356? 48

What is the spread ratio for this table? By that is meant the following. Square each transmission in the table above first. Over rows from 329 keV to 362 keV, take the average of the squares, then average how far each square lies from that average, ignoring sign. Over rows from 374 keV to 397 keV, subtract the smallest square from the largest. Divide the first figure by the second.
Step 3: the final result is 1.90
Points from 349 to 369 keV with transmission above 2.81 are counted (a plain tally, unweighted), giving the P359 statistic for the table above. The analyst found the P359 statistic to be 5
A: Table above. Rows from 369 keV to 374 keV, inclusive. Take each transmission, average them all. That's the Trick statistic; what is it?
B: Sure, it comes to 2.88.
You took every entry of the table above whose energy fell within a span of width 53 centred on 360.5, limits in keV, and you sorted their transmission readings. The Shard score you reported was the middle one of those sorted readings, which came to 2.8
